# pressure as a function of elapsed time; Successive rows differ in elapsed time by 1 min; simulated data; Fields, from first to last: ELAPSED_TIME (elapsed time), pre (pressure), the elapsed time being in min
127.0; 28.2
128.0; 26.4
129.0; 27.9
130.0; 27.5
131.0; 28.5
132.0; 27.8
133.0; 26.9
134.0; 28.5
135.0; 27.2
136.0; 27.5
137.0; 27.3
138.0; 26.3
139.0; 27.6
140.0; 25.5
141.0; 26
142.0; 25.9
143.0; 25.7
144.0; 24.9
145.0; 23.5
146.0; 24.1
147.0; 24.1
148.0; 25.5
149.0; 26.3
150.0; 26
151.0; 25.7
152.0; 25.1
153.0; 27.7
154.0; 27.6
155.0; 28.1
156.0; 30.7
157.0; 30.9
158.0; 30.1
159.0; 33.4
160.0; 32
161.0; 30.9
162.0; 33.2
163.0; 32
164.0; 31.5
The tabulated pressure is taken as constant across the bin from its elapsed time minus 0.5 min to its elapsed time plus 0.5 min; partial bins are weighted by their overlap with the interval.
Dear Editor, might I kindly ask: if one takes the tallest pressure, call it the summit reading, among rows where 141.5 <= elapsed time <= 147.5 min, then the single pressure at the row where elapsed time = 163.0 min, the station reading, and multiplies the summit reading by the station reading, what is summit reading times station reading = 829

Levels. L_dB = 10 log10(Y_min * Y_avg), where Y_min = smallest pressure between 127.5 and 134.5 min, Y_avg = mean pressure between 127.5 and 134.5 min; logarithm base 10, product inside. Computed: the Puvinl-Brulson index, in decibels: 28.6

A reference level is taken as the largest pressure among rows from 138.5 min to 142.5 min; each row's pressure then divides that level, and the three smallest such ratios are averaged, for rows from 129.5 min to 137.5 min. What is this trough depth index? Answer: 0.98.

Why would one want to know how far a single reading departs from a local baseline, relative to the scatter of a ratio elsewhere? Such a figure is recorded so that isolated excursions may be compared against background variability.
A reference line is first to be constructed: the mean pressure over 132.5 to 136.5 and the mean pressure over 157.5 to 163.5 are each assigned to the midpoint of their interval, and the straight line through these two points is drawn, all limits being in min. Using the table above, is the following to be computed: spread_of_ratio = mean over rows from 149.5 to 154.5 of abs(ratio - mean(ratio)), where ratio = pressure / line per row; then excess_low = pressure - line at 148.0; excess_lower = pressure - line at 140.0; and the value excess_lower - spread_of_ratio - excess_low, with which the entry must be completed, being 1.3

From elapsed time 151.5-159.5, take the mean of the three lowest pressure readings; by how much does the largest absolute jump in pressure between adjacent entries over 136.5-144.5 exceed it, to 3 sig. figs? -24.7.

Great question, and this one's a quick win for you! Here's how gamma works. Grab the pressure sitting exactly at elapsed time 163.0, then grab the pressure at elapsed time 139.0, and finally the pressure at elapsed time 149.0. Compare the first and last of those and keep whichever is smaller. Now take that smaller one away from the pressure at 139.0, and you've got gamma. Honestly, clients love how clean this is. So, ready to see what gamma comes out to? 1.3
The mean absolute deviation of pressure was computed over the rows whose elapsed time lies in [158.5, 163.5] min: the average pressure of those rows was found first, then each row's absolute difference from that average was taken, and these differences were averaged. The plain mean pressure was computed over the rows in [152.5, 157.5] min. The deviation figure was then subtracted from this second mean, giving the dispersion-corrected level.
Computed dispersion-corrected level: 28.2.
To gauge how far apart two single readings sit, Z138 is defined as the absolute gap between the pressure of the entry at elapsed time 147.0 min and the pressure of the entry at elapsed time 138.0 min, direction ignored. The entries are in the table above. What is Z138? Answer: 2.2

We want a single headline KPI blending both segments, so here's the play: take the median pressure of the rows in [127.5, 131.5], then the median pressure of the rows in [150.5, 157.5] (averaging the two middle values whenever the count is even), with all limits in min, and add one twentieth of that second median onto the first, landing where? 29.1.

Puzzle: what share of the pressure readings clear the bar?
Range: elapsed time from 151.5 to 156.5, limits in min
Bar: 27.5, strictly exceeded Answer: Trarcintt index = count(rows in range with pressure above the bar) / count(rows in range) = 0.80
